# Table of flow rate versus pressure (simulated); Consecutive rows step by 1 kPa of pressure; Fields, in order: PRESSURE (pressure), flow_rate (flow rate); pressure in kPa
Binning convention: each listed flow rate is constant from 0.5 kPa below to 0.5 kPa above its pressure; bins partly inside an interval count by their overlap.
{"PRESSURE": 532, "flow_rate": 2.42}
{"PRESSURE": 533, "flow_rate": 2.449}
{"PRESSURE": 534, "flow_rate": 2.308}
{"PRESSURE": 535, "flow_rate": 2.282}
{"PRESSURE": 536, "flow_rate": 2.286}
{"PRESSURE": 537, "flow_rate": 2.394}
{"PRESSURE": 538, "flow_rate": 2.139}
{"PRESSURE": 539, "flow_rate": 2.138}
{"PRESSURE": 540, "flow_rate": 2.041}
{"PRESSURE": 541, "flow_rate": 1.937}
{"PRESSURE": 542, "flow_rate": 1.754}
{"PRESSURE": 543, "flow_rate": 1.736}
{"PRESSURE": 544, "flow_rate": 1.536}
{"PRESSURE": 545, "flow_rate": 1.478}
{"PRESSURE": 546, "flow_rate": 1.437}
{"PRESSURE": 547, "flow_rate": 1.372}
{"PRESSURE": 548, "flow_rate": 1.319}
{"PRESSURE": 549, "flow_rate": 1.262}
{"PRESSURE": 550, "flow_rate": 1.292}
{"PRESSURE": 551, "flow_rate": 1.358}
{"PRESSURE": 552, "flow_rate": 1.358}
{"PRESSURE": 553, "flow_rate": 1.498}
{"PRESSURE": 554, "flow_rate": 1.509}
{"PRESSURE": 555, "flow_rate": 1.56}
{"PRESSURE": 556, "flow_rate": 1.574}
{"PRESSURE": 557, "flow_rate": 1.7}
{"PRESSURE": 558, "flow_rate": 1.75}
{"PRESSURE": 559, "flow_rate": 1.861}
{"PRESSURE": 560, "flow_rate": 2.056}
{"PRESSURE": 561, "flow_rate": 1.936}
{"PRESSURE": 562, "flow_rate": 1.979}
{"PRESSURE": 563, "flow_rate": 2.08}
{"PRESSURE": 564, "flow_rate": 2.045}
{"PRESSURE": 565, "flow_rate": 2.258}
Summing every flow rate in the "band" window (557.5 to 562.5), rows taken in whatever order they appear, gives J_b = 9.6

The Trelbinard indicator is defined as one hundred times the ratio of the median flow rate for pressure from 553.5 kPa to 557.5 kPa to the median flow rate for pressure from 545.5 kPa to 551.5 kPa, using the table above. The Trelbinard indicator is 117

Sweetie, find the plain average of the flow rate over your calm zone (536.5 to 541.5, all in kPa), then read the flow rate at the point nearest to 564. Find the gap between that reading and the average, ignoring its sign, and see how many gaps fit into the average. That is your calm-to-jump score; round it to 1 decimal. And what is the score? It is 25.1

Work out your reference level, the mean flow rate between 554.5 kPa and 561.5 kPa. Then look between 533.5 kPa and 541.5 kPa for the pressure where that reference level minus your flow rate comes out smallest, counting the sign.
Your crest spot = 537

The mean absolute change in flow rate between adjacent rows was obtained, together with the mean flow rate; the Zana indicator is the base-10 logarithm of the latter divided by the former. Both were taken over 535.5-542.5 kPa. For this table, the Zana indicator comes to 1.23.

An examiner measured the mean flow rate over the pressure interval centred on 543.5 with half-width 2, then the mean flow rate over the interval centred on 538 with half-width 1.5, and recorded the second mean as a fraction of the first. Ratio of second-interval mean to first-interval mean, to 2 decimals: 1.37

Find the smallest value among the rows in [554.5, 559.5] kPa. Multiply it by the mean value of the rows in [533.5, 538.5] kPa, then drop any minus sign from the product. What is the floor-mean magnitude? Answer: 3.6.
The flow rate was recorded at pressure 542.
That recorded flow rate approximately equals 1.754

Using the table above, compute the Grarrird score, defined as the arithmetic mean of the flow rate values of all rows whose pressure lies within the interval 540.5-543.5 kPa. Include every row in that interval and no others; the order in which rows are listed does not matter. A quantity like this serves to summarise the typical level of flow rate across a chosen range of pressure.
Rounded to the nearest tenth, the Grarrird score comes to 1.8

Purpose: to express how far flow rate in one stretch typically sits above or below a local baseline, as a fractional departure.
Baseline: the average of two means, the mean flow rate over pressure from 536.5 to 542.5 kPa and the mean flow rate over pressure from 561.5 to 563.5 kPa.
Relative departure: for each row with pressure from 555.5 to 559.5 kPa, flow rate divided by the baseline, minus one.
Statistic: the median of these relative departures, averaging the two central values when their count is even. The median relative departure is -0.2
